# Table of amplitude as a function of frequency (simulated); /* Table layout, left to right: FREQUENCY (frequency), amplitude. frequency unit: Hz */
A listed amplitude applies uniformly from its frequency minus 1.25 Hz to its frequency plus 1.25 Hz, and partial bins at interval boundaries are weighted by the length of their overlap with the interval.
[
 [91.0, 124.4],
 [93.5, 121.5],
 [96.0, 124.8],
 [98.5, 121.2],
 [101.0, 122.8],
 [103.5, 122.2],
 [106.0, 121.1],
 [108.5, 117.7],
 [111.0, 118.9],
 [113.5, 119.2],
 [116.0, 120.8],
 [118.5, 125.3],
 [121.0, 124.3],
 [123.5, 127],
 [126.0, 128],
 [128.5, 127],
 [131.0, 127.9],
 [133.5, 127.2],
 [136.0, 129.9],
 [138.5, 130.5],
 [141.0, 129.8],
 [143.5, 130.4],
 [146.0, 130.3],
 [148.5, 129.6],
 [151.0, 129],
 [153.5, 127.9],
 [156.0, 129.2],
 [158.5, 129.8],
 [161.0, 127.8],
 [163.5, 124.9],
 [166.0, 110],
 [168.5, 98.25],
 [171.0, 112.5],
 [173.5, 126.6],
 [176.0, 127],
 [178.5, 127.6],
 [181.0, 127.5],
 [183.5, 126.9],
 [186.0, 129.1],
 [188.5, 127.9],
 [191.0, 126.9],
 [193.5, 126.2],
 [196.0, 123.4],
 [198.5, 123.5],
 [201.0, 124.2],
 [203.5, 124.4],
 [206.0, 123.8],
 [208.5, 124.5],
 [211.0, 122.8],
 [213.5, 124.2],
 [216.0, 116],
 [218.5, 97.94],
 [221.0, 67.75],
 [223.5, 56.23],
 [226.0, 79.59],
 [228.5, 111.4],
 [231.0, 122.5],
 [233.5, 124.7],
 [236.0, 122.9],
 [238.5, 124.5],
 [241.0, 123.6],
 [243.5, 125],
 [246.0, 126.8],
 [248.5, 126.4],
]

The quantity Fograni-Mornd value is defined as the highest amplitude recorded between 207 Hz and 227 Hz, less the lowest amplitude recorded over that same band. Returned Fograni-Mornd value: 68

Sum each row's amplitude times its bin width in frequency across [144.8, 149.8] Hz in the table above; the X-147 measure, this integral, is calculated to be 650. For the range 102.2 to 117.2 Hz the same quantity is 1800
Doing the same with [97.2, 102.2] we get 610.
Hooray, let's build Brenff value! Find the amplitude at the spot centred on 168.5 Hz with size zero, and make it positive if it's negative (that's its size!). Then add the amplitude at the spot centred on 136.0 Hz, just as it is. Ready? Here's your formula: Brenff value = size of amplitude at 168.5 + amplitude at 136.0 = 228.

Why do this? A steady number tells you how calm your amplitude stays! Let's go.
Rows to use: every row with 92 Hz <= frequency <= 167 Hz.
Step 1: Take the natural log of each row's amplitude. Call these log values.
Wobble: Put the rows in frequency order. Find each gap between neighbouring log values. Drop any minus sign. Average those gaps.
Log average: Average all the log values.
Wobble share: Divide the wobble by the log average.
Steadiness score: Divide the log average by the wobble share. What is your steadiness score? 1448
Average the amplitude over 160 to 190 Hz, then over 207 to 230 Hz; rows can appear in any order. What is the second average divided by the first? 0.82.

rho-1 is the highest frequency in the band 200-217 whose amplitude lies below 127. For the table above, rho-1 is 216.0 Hz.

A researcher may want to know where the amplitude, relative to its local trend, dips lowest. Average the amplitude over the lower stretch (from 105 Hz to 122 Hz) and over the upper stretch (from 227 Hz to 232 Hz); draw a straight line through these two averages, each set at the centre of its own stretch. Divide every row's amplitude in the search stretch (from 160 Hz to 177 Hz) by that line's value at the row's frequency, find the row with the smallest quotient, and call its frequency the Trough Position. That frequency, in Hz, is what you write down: 168.5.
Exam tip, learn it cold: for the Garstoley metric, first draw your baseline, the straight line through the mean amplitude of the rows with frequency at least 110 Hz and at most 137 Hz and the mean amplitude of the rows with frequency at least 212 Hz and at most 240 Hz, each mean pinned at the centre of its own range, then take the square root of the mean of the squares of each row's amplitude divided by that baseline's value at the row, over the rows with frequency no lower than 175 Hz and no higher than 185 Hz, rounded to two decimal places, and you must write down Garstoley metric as 1.12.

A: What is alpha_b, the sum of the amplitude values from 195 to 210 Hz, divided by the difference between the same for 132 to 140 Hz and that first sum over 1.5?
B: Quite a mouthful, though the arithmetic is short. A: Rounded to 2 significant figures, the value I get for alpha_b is -6.9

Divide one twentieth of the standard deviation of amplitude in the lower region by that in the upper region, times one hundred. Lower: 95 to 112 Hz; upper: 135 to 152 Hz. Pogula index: 23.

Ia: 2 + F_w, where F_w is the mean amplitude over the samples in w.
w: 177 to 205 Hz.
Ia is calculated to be 128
